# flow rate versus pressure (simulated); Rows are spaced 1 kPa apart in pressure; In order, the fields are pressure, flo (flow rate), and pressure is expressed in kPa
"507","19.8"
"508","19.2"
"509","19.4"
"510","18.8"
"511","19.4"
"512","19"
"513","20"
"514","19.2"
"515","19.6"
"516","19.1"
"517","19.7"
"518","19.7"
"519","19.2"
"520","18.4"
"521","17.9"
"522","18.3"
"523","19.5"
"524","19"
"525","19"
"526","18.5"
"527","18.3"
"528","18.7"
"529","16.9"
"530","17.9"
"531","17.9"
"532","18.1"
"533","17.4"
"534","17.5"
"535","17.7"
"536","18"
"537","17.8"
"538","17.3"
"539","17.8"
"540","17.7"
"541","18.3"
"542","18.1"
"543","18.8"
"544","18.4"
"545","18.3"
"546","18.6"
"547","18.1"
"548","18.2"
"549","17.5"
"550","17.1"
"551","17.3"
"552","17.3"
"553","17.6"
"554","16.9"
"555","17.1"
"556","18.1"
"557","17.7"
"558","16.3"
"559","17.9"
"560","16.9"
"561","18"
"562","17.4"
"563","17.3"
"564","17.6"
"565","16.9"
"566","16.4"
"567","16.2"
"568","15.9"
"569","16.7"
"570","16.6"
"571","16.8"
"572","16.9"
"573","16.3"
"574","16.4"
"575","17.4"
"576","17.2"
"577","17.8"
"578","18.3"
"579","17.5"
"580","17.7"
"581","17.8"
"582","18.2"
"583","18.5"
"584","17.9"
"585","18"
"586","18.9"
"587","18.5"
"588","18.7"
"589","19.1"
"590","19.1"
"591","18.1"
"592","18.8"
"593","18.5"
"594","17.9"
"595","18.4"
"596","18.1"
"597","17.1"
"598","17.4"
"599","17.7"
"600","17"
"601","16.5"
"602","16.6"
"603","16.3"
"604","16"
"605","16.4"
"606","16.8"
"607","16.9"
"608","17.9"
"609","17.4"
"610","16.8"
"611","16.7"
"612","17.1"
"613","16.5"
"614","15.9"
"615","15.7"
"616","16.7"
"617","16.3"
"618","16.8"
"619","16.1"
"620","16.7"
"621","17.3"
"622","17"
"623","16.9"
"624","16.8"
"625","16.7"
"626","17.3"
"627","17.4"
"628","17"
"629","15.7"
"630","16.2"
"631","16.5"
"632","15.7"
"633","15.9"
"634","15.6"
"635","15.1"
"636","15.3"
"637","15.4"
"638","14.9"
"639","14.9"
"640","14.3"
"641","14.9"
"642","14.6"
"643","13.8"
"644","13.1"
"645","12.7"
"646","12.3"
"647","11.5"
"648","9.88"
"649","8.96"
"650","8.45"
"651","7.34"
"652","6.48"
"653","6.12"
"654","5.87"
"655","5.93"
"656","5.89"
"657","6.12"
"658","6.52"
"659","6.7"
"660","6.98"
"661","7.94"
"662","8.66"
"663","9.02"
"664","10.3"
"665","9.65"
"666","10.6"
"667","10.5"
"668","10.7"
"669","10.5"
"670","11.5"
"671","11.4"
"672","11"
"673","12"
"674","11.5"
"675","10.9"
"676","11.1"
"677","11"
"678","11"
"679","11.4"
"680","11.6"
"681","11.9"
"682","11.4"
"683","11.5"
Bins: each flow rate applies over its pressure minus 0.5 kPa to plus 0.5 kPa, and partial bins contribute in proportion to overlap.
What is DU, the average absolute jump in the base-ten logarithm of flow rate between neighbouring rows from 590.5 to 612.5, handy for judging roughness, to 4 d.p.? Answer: 0.0112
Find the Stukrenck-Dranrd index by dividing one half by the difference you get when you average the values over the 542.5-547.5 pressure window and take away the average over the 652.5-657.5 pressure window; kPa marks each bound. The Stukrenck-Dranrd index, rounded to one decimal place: 0.0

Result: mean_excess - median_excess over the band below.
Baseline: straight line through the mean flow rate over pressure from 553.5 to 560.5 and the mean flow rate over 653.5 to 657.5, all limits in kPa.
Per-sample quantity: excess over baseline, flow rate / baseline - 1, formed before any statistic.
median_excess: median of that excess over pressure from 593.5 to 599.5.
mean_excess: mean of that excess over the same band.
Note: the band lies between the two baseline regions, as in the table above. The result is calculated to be -0.005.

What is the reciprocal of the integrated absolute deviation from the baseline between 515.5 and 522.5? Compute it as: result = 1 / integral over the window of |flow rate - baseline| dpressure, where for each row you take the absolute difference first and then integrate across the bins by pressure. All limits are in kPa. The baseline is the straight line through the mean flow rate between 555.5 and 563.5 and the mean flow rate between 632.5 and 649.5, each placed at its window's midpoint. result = 0.24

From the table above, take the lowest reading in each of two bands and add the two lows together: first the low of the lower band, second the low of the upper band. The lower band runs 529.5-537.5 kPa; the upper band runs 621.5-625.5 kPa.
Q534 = 34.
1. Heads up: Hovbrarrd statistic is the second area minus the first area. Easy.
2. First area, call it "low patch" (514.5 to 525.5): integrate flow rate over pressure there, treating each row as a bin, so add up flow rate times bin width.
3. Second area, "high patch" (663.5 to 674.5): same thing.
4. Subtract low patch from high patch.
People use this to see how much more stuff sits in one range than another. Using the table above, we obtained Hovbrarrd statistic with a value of -90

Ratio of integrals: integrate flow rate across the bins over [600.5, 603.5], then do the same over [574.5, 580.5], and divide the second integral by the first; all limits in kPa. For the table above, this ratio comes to 2.1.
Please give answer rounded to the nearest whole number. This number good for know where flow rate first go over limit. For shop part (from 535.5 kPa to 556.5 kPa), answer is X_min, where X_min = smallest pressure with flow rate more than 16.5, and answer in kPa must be 536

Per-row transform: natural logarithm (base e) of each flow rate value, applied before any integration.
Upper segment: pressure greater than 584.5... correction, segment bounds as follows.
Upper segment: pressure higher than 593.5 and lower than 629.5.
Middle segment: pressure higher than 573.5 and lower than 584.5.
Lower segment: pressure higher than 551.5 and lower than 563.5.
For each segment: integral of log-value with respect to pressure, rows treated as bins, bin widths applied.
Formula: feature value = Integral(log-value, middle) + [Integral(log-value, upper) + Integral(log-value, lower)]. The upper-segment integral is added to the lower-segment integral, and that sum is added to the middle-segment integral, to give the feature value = 168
